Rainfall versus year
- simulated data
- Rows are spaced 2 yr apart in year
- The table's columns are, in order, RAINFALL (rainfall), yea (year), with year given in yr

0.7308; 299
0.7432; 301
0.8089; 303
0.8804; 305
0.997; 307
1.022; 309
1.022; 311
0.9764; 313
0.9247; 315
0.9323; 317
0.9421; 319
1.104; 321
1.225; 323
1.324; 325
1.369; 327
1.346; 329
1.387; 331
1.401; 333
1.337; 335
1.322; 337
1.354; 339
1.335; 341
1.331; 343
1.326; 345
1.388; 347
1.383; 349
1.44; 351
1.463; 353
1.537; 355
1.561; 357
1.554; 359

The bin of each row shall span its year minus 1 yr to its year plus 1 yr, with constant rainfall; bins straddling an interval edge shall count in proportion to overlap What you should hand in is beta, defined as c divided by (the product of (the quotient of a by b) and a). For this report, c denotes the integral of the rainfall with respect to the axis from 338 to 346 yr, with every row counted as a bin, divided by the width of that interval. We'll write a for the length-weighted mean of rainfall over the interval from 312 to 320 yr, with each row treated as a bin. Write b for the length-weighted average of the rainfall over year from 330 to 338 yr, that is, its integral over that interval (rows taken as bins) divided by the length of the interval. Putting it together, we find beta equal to 2.04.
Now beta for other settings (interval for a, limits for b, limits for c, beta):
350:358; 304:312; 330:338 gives 0.59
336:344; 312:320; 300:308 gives 0.45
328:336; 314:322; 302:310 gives 0.48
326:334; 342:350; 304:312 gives 0.70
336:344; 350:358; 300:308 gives 0.72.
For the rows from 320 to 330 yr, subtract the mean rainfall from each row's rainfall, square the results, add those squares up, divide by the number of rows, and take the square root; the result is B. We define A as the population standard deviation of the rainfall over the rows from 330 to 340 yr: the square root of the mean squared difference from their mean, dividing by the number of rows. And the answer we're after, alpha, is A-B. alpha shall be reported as -0.07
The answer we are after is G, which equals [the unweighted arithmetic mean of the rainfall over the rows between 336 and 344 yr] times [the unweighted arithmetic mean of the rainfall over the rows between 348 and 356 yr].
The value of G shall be 1.94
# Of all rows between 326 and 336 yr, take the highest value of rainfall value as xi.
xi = 1.401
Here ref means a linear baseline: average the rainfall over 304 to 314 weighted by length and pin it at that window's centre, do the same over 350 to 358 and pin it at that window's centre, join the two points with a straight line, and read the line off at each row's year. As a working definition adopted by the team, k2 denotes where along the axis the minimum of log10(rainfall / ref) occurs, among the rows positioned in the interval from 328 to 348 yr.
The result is 345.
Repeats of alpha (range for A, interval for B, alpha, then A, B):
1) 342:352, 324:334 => 0.01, 0.042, 0.03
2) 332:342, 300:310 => -0.08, 0.028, 0.11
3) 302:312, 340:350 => 0.06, 0.086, 0.03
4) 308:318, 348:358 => -0.02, 0.042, 0.06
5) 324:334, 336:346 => 0.02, 0.028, 0.01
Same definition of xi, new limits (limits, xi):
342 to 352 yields 1.44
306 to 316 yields 1.022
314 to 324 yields 1.225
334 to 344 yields 1.354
